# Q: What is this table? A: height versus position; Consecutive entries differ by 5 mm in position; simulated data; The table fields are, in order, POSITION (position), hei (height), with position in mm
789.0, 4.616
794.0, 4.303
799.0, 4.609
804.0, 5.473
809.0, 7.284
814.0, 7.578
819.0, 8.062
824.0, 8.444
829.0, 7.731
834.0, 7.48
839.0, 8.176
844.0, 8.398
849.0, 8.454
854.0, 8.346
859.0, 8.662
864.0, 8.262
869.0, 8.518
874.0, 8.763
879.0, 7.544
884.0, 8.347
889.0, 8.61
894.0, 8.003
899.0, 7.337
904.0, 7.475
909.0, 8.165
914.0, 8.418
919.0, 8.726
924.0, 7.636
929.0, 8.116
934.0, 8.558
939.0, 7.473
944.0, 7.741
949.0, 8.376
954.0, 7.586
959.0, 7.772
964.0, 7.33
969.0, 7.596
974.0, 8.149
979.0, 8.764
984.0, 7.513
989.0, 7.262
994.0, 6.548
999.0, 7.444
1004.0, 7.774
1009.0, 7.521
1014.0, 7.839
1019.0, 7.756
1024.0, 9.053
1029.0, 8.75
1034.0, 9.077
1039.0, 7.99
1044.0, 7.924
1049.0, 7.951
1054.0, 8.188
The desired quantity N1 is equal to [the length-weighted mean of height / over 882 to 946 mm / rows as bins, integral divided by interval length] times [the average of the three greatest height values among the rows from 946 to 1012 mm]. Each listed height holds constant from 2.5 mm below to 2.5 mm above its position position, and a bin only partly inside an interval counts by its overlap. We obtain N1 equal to 68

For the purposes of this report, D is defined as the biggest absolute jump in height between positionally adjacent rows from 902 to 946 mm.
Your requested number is 1.1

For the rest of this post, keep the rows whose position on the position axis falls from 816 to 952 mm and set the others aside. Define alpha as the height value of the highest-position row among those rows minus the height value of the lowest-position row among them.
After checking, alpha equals 0.31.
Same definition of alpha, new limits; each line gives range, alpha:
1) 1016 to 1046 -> 0.17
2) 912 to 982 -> 0.35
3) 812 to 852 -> 0.88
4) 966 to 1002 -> -0.15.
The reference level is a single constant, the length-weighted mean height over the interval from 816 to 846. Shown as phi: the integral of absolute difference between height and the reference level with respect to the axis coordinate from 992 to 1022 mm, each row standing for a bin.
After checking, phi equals 16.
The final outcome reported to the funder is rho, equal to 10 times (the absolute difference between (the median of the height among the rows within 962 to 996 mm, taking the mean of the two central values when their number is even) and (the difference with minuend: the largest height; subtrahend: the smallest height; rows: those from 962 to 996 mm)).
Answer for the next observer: 53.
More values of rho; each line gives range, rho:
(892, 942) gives 67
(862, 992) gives 66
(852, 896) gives 71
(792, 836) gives 33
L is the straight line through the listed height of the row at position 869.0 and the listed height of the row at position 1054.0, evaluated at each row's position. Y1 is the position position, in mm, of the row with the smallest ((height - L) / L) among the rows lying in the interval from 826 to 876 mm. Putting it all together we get 834.0 mm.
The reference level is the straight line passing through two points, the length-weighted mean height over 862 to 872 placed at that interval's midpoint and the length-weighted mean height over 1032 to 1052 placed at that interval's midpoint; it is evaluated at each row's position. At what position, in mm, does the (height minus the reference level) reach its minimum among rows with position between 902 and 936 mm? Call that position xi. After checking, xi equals 904.0 mm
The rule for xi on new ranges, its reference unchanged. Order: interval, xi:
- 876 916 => 899.0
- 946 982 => 964.0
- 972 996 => 994.0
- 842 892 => 879.0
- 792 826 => 794.0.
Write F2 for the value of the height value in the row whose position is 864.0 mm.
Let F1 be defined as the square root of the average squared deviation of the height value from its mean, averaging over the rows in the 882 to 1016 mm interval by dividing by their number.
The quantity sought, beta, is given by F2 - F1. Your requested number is 7.7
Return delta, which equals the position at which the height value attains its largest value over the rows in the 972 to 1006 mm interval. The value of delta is 979.0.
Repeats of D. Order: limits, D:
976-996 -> 1.3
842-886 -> 1.2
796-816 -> 1.8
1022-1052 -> 1.1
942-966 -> 0.8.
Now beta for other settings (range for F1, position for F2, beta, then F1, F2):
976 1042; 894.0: 7.3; 0.73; 8.003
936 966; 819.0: 7.7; 0.33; 8.062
